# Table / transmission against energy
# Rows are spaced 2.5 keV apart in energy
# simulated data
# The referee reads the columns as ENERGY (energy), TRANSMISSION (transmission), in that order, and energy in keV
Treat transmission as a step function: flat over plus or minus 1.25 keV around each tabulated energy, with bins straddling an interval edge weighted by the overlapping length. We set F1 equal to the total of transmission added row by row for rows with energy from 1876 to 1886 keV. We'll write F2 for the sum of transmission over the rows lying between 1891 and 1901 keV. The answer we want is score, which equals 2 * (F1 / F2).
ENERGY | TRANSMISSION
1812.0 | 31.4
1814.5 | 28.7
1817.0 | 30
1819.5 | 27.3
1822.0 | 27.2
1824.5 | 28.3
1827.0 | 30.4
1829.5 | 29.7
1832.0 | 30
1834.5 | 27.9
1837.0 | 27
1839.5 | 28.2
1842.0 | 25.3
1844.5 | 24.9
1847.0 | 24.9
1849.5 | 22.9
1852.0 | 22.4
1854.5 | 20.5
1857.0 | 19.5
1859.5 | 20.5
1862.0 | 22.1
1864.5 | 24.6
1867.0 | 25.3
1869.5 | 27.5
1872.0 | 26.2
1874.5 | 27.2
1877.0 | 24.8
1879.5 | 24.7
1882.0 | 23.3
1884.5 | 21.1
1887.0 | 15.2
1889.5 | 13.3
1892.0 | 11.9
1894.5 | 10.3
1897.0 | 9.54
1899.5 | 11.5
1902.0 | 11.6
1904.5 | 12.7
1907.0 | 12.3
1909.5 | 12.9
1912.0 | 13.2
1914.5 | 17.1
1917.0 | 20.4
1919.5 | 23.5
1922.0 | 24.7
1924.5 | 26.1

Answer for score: 4.3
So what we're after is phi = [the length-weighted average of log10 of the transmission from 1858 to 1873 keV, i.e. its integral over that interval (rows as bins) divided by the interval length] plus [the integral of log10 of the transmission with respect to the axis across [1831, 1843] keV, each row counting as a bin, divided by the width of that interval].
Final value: 2.82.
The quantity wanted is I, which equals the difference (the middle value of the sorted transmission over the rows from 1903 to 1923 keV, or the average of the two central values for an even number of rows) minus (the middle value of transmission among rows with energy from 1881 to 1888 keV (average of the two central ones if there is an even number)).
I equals -6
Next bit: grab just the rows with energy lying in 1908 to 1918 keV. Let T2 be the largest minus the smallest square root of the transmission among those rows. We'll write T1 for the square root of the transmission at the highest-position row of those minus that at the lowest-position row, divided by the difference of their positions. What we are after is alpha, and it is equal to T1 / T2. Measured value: 0.13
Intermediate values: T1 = 0.12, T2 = 0.92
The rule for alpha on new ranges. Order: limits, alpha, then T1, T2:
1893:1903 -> 0.08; 0.03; 0.32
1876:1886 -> -0.13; -0.05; 0.39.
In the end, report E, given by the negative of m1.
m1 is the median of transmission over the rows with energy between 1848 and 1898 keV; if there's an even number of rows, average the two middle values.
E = -22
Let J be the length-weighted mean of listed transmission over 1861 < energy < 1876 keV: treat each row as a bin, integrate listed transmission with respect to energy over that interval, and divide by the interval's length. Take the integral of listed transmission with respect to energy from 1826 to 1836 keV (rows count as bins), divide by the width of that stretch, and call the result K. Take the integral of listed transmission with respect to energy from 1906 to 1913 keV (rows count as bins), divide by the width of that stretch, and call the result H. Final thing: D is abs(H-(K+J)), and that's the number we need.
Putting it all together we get 42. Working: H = 13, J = 25.5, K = 29.4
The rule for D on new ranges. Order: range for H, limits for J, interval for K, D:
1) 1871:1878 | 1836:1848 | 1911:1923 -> 20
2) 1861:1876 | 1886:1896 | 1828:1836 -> 16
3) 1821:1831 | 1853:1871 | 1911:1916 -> 9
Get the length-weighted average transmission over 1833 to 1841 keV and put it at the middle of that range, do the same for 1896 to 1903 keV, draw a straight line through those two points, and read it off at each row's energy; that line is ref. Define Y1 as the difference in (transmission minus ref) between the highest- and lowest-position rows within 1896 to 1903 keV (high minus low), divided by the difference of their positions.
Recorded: 0.7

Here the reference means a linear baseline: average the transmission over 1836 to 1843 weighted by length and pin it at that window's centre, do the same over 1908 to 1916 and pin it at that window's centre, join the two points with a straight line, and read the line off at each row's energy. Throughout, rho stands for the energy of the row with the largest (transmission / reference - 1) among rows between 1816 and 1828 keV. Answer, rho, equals 1827.0 keV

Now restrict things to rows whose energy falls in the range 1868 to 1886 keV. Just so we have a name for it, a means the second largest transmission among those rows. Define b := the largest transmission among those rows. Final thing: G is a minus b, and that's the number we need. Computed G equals -0.3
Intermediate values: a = 27.2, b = 27.5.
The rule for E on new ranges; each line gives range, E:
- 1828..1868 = -25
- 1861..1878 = -25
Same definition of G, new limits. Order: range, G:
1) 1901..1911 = -0.2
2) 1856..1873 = -1.3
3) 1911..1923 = -1.2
